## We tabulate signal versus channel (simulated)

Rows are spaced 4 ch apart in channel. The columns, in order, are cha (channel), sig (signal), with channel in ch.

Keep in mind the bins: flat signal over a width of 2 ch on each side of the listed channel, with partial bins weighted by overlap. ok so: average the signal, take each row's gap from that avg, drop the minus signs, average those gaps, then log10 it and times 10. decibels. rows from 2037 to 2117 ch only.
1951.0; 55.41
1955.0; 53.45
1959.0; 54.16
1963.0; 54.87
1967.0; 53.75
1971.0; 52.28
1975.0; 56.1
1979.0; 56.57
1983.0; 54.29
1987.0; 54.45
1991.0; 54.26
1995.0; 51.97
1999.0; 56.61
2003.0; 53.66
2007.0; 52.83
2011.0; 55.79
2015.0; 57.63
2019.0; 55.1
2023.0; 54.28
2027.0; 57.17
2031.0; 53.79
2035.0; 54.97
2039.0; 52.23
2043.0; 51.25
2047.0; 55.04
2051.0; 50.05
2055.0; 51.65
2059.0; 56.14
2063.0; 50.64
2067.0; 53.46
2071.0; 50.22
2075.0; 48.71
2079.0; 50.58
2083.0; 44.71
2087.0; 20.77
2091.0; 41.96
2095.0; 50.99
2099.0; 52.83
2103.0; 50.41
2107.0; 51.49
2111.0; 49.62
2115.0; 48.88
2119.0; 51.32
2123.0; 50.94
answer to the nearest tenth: 6.1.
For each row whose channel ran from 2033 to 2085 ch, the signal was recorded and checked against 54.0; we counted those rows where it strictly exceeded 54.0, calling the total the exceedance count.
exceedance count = 3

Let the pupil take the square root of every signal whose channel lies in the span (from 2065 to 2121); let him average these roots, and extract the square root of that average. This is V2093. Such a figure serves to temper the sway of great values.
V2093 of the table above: 2.62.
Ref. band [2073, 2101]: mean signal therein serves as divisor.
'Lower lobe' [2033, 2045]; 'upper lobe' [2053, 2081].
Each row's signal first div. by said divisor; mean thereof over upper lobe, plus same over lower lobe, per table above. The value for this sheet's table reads 2.35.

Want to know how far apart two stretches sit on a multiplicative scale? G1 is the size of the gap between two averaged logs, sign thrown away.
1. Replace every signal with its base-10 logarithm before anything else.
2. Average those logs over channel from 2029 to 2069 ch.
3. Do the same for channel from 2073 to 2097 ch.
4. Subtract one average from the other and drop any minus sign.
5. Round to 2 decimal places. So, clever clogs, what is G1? 0.11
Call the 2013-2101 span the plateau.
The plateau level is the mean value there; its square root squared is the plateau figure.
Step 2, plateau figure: 51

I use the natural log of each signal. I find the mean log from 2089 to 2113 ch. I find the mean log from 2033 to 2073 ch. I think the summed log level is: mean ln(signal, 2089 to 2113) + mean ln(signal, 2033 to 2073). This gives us 7.86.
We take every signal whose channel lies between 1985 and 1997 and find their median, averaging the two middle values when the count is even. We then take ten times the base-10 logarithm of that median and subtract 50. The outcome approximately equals -32.66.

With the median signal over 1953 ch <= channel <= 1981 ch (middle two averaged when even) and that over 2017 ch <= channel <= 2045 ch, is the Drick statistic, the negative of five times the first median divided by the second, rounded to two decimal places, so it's -4.99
